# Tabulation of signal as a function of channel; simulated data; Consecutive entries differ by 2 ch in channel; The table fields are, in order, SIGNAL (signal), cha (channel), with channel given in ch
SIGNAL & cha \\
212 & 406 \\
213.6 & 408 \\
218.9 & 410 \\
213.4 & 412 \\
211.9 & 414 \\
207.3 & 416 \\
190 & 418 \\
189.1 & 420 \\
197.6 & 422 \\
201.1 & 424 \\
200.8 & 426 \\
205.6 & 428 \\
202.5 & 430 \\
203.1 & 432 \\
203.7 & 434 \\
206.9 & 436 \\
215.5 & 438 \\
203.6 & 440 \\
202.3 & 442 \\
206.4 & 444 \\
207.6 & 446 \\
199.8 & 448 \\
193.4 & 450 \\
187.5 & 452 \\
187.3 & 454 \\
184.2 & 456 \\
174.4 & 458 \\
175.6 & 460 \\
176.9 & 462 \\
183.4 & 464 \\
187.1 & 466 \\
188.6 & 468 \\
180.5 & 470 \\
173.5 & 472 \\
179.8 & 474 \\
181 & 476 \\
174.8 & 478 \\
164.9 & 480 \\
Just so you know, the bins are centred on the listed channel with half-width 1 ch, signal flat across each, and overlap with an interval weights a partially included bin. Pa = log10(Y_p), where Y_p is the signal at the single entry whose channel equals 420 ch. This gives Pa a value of 2.28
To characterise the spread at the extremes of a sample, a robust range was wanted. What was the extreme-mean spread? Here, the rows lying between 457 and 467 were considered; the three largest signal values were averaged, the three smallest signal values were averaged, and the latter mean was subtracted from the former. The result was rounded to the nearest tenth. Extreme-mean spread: 6.8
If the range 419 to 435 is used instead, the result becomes 8.3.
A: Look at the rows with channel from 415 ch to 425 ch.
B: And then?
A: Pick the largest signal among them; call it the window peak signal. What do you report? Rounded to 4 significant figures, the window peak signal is 207.3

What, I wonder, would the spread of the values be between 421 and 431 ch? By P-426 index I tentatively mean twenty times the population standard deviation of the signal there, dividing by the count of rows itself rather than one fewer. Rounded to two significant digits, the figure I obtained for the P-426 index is 52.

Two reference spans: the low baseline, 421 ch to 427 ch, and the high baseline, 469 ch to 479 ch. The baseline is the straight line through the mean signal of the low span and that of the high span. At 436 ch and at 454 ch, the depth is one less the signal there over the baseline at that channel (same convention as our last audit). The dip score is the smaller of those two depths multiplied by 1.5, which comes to -0.10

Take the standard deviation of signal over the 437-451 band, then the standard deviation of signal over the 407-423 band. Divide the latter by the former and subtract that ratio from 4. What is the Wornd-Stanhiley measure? 2.3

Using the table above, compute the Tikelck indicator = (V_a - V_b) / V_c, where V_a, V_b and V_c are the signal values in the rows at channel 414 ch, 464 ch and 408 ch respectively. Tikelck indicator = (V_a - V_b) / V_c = 0.13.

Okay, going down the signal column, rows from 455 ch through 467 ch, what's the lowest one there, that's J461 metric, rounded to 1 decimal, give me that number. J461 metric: 174.4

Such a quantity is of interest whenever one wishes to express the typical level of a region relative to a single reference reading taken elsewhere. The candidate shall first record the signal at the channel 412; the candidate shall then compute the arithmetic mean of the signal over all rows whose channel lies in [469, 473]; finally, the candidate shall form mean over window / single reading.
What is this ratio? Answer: 0.83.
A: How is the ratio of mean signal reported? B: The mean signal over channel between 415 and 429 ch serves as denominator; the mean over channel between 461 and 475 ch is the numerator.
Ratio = 0.913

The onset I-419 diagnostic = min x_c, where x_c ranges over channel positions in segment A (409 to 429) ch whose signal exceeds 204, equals 410 ch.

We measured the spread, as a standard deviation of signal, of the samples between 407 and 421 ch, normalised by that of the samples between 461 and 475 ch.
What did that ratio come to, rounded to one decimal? 2.2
